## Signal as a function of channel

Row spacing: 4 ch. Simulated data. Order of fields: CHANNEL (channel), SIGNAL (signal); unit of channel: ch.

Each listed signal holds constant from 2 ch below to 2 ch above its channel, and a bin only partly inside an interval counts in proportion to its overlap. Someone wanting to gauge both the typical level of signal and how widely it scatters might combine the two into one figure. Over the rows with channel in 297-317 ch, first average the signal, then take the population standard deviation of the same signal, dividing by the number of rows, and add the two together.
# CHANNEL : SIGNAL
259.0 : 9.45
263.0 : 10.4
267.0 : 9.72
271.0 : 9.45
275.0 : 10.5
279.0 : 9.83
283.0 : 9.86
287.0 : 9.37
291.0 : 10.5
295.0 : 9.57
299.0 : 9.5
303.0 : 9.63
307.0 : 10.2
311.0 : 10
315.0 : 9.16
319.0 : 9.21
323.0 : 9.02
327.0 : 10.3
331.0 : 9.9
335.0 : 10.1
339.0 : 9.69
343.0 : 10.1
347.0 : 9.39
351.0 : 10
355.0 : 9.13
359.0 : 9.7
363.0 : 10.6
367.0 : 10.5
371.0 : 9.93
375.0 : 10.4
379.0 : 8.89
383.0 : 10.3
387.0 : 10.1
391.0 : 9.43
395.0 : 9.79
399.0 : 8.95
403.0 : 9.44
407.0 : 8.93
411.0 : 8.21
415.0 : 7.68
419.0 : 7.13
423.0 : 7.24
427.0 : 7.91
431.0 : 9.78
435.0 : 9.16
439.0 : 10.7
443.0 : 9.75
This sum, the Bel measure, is 10.1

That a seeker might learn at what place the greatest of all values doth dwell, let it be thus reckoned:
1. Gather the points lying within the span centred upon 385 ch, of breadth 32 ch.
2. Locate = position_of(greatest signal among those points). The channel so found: 375.0 ch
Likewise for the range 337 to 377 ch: 363.0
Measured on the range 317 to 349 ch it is 327.0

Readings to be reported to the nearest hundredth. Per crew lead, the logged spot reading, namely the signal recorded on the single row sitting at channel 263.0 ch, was 10.40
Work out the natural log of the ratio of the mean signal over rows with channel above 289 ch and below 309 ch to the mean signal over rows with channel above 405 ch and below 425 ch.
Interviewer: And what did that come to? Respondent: 0.23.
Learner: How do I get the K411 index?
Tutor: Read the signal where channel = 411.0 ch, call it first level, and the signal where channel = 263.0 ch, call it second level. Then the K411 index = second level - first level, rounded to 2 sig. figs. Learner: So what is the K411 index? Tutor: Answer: 2.2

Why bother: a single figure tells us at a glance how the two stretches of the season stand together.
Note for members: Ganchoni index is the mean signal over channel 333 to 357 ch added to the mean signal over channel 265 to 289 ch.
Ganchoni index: 19.5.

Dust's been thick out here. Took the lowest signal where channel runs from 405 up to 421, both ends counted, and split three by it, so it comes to 0.42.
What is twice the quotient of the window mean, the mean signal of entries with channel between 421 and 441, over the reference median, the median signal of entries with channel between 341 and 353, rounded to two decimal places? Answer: 1.79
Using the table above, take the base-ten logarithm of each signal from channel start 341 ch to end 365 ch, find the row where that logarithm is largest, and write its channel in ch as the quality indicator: 363.0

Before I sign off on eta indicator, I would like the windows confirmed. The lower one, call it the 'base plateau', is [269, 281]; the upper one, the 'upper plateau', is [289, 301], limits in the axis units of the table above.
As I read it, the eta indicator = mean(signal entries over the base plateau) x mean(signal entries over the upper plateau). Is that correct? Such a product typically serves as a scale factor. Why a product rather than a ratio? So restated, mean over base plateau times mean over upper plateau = 97.8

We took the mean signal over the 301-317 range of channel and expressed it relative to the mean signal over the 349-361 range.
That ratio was 1.01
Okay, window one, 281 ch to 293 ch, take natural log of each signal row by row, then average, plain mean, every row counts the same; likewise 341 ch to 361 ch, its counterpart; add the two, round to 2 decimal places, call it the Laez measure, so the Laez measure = 4.56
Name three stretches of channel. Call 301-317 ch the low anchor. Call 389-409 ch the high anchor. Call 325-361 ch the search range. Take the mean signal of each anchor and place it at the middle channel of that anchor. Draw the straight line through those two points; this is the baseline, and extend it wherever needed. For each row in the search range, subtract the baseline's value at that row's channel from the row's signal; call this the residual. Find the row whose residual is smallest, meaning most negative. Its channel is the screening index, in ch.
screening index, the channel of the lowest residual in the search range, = 355.0 ch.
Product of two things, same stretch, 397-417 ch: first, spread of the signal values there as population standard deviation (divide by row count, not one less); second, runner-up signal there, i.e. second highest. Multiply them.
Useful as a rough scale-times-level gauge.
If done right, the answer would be 5.6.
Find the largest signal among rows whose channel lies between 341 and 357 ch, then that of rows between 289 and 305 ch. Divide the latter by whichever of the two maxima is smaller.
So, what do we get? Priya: 1.040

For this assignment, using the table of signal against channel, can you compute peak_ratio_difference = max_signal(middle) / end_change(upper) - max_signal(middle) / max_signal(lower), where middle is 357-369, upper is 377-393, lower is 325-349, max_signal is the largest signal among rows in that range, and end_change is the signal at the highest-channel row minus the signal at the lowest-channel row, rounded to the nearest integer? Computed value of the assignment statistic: 19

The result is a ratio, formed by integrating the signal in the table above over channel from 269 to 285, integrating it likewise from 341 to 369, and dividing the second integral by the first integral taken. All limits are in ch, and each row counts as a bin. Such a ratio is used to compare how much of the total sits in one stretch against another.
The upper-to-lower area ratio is 1.75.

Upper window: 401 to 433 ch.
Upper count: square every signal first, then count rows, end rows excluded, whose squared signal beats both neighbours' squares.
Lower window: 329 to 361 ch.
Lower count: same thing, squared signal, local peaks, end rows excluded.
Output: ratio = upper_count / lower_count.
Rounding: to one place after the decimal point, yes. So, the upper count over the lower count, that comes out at 0.0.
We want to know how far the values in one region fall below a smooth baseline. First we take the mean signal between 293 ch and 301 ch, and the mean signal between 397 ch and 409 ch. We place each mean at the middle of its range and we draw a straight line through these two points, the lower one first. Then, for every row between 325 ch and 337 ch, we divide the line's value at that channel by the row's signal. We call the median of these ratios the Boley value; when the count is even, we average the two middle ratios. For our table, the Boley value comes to 0.93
